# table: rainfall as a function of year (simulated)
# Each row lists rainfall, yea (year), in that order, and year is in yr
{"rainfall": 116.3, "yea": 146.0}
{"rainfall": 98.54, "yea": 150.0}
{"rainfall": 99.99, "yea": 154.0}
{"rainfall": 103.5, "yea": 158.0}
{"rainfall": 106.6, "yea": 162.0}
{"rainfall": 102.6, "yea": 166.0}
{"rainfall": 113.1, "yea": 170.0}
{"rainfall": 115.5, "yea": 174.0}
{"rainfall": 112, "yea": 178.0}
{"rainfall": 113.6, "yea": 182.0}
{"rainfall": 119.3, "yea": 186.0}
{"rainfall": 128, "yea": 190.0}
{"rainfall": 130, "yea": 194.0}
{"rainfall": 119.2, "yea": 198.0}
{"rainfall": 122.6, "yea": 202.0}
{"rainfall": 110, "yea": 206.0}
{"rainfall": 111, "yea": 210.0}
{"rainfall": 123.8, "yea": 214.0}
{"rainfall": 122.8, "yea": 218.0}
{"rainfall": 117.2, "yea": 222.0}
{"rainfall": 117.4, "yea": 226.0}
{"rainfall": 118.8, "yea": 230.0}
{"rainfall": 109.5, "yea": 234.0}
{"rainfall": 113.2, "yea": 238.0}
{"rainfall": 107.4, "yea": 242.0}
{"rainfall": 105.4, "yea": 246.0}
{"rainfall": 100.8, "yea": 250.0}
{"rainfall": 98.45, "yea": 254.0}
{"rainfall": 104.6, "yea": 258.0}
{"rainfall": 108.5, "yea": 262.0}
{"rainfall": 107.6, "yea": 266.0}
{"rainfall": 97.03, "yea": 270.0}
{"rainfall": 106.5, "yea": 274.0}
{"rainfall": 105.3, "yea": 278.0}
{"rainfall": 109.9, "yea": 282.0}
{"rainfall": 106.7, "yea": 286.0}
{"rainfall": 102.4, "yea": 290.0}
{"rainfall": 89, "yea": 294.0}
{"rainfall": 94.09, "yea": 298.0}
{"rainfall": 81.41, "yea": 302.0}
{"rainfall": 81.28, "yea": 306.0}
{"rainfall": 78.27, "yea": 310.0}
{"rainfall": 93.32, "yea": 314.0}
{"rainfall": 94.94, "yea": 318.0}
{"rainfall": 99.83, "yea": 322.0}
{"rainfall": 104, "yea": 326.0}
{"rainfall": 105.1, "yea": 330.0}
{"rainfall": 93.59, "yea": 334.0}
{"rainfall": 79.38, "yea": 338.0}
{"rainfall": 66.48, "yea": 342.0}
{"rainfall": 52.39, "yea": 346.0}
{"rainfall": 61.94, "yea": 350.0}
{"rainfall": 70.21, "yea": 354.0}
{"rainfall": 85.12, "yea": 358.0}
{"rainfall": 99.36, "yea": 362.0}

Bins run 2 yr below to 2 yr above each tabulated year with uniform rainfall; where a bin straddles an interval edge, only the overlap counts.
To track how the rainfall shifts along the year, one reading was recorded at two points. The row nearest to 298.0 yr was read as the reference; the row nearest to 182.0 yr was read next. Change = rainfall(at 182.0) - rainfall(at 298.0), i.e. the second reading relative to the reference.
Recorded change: 20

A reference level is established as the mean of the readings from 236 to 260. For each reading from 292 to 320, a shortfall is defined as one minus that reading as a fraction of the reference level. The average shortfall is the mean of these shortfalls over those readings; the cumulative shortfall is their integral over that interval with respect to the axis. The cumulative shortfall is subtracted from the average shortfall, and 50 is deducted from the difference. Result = -54.5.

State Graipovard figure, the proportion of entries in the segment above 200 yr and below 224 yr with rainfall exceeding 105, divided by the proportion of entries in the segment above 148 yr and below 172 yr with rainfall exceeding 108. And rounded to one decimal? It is 6.0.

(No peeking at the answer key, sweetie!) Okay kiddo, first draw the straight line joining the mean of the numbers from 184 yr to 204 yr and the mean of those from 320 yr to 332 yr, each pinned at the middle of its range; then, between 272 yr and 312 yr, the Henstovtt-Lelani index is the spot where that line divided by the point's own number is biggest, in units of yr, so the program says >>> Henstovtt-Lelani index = 310.0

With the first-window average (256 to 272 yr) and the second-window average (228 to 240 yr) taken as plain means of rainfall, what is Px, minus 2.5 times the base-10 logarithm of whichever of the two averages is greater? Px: -5.14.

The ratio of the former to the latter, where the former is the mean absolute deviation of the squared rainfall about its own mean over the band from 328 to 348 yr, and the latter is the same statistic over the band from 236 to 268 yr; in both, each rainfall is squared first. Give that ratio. 3.6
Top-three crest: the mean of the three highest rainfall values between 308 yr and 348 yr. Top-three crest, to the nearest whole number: 103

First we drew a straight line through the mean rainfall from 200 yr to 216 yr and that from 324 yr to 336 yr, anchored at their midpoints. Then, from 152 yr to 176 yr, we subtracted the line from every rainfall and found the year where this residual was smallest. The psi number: 154.0 yr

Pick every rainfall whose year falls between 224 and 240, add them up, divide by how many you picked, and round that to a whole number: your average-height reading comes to 115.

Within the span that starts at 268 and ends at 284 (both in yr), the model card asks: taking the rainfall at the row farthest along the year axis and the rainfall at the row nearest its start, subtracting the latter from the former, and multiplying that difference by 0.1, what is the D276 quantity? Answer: 1.3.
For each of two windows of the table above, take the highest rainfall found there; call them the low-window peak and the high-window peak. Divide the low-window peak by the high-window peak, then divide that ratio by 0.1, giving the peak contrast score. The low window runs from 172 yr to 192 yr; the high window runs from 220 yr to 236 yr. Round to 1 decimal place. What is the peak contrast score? 10.8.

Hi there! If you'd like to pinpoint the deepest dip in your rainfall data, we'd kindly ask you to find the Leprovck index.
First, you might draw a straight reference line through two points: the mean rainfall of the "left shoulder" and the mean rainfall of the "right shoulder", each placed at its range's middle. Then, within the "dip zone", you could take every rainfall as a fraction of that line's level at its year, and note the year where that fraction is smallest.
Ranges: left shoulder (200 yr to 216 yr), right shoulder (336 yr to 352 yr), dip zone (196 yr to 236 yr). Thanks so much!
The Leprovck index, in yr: 206.0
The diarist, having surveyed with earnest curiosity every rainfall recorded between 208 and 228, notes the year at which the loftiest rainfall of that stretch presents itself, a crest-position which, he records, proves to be 214.0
